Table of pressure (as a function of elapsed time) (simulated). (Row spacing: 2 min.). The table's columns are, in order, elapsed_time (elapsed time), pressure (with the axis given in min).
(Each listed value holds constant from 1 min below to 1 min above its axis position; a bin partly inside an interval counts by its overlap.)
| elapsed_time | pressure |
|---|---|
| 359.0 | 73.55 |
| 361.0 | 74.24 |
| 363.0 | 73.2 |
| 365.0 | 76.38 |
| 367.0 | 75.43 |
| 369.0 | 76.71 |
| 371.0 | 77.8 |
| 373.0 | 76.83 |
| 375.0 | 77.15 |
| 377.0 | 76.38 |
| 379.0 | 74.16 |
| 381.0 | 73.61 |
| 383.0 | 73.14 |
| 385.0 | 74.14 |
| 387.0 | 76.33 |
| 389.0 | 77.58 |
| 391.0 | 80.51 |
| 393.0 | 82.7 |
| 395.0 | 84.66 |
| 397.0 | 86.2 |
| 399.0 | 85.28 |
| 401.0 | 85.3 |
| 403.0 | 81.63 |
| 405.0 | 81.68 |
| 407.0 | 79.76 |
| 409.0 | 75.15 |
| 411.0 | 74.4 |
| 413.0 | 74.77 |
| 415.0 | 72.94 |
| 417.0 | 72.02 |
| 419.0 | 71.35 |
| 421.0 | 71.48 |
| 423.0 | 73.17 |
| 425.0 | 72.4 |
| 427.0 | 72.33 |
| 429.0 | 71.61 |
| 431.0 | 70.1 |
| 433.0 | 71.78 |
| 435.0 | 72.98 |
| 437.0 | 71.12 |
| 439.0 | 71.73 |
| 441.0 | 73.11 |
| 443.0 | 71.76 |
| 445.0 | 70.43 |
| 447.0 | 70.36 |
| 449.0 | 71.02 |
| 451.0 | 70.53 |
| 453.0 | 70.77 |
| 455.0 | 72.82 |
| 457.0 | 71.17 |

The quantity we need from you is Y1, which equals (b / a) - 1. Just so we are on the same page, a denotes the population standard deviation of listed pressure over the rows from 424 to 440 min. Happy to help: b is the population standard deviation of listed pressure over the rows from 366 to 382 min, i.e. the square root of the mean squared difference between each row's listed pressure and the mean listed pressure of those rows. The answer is 0.7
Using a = 0.8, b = 1.4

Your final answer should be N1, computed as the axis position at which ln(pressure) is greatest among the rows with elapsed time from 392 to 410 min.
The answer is 397.0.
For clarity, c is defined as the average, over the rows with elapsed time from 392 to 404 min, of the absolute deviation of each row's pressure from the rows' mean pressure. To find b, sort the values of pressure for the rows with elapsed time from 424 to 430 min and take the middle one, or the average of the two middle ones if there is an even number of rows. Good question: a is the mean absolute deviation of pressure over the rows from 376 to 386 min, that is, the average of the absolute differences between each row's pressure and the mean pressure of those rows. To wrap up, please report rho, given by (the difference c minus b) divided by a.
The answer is -85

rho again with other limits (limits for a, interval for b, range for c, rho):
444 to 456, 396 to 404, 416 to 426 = -136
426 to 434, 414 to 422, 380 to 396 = -101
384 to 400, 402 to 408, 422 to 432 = -21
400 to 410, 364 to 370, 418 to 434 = -29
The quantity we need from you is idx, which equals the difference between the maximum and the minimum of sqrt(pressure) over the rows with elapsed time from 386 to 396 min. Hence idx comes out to 0.46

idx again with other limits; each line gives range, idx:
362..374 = 0.26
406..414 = 0.31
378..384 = 0.06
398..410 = 0.57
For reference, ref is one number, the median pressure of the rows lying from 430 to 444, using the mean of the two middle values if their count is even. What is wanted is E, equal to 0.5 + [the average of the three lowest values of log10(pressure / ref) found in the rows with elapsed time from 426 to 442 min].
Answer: 0.495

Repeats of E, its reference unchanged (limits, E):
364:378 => 0.525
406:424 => 0.499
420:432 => 0.496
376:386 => 0.511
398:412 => 0.527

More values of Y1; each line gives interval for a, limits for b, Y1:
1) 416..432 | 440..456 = 0.2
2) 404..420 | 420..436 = -0.7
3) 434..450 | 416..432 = -0.1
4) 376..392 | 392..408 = -0.1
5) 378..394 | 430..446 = -0.7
